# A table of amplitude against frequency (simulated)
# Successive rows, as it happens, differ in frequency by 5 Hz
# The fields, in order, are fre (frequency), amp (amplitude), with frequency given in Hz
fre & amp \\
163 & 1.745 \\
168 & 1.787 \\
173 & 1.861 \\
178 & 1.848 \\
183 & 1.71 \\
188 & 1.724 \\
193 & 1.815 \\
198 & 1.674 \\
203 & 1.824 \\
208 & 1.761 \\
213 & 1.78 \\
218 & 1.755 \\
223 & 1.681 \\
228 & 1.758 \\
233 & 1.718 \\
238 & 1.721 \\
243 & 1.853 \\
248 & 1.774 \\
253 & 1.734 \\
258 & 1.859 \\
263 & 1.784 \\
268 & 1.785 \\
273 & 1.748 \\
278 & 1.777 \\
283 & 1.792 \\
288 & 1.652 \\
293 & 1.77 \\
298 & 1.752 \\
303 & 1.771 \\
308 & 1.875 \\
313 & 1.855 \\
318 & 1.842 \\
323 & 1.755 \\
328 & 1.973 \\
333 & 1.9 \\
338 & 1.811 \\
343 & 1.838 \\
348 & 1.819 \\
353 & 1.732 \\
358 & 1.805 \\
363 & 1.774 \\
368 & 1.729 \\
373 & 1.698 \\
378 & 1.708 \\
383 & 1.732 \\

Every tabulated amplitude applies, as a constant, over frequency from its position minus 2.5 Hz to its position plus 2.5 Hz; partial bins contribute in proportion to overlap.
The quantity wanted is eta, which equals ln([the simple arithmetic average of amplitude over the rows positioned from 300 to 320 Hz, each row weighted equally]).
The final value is 0.607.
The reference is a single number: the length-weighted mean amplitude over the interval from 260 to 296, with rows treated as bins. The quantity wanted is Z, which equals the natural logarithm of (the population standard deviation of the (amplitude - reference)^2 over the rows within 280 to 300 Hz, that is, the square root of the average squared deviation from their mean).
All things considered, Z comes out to -5.3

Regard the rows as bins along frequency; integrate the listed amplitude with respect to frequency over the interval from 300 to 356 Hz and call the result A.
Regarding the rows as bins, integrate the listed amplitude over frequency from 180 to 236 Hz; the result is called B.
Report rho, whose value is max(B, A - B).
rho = 98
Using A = 103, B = 98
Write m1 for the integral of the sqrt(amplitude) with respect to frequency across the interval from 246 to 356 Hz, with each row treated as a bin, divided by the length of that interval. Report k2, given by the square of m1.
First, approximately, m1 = 1.341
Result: 1.799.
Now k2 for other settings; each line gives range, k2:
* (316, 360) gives 1.830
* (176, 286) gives 1.766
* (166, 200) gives 1.775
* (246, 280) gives 1.780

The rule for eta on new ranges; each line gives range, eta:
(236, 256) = 0.571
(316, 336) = 0.625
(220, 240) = 0.542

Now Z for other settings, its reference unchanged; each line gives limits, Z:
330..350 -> -5.0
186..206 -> -6.1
